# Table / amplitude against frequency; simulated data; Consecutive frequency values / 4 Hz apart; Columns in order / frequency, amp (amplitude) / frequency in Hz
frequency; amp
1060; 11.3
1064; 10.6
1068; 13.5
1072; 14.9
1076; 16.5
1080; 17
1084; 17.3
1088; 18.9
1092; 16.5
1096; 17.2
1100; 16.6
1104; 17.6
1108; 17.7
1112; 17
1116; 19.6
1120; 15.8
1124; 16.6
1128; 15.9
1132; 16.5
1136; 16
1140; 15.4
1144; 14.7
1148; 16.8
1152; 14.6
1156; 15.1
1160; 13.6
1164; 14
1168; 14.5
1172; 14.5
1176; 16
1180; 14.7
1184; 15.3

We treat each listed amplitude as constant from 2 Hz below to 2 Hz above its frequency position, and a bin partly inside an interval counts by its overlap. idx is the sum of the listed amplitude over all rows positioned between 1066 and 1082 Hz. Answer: 61.9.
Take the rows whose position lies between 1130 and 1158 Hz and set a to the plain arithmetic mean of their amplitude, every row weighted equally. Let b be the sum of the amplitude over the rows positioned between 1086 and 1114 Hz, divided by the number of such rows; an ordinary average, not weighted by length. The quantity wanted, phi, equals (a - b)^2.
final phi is 3.1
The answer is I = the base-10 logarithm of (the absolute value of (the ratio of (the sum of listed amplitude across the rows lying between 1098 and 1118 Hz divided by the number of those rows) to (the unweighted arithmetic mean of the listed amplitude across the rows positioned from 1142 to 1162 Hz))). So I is 0.07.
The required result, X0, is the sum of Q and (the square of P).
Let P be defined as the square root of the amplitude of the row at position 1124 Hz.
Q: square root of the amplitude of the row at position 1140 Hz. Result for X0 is 20.5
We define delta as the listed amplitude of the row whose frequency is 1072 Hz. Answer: 14.9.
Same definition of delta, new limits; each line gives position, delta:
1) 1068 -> 13.5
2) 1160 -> 13.6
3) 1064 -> 10.6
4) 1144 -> 14.7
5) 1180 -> 14.7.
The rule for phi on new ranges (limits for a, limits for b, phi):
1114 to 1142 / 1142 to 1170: 3.2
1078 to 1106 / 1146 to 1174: 6.6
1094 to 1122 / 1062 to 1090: 3.3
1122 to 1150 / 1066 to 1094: 0.1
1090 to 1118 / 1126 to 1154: 3.1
